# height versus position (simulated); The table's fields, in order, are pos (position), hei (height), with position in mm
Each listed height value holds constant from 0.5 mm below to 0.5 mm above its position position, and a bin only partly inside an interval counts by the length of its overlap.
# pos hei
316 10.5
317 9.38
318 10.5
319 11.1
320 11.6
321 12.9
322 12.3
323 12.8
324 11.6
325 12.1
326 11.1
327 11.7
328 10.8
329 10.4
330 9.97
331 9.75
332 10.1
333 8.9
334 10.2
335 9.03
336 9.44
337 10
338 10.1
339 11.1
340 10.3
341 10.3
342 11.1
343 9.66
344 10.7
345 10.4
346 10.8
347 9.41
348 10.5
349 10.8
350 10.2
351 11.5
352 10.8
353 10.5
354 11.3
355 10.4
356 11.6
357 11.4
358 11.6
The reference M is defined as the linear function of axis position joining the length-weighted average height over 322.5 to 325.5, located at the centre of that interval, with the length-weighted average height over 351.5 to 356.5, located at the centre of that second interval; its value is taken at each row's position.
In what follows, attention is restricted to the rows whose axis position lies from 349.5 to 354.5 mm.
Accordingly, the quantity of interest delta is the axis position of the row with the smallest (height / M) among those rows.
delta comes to 350 mm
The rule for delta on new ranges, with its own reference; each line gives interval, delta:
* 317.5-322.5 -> 318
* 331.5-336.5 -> 333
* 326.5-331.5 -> 331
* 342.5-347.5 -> 347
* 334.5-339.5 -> 335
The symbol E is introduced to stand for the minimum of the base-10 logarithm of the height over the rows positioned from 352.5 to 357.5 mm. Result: 1.02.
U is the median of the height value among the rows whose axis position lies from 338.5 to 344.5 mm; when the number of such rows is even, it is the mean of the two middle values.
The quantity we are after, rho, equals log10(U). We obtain 1.02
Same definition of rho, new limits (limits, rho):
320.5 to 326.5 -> 1.09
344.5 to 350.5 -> 1.02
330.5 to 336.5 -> 0.98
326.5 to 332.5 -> 1.01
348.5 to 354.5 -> 1.03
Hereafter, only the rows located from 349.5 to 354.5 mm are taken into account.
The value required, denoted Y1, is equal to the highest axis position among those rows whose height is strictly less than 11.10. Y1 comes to 353 mm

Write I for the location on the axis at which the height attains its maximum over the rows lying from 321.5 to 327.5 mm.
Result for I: 323 mm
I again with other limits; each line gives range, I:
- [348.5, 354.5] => 351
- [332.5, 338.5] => 334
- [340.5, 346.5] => 342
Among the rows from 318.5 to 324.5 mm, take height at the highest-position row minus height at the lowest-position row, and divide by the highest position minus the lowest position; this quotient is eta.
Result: 0.10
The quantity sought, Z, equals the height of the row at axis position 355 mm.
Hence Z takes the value 10.4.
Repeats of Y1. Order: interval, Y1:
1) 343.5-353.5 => 353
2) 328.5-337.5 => 337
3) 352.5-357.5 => 355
